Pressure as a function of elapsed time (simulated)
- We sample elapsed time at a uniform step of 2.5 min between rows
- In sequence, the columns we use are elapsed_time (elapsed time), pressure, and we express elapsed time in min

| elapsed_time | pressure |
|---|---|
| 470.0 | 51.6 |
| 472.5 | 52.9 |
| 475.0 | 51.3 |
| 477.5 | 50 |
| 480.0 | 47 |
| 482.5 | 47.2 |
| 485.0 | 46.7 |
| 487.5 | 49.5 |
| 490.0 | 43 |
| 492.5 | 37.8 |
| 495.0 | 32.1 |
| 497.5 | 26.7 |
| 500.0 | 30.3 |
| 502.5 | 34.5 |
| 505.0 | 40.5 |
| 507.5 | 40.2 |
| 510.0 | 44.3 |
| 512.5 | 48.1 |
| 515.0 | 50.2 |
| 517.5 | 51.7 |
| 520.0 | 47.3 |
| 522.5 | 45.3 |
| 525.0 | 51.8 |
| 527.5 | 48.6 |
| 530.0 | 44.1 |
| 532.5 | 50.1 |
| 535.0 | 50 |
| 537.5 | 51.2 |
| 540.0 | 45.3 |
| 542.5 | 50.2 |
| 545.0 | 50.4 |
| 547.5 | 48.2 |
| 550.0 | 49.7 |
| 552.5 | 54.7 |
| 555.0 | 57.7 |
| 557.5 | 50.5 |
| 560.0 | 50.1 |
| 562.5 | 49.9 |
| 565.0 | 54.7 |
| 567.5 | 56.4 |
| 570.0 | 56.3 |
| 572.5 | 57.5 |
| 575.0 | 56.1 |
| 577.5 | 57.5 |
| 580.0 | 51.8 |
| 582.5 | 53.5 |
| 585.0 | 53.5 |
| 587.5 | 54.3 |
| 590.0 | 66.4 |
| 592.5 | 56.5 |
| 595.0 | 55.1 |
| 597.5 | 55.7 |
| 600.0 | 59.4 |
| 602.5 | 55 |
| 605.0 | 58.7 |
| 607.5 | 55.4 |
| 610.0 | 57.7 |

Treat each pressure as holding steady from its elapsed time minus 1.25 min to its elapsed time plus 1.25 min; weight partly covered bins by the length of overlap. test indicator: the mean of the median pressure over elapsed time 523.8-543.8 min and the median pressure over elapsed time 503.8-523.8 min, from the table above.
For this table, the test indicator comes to 48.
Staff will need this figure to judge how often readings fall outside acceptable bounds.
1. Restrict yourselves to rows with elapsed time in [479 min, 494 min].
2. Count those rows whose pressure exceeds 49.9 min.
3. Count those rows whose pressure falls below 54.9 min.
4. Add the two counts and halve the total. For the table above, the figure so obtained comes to 3.0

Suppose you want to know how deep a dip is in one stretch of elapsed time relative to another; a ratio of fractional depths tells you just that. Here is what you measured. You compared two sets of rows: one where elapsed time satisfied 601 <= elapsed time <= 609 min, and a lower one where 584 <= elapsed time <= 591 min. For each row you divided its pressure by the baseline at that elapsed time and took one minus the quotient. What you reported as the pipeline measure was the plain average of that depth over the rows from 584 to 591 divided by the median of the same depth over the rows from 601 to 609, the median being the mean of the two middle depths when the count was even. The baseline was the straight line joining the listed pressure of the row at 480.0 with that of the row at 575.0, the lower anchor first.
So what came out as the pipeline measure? -0.2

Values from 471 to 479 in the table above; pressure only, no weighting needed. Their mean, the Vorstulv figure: 51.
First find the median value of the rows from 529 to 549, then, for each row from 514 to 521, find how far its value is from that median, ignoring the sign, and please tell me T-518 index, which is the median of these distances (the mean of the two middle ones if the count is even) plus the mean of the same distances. 3.2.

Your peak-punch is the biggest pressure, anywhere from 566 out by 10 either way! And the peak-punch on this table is 57.5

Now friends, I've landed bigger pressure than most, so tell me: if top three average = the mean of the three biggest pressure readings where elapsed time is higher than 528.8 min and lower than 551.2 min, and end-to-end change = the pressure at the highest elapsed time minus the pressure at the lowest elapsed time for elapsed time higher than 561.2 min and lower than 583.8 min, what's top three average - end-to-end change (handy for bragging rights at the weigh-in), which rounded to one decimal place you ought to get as 47.0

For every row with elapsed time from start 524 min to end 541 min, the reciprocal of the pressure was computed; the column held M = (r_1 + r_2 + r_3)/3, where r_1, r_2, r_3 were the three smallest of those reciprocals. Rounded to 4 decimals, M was 0.0196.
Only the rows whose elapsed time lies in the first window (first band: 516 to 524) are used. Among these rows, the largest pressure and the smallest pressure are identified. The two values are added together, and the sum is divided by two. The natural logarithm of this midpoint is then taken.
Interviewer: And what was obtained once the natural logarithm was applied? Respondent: 3.88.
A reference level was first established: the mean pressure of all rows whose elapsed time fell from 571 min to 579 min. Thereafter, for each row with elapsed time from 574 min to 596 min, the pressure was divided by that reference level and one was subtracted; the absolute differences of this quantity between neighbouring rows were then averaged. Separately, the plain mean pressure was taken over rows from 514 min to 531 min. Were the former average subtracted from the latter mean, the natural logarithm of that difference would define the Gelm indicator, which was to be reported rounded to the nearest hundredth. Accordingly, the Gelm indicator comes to 3.88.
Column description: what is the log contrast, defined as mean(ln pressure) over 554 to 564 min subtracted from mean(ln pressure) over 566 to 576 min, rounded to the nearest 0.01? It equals 0.09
